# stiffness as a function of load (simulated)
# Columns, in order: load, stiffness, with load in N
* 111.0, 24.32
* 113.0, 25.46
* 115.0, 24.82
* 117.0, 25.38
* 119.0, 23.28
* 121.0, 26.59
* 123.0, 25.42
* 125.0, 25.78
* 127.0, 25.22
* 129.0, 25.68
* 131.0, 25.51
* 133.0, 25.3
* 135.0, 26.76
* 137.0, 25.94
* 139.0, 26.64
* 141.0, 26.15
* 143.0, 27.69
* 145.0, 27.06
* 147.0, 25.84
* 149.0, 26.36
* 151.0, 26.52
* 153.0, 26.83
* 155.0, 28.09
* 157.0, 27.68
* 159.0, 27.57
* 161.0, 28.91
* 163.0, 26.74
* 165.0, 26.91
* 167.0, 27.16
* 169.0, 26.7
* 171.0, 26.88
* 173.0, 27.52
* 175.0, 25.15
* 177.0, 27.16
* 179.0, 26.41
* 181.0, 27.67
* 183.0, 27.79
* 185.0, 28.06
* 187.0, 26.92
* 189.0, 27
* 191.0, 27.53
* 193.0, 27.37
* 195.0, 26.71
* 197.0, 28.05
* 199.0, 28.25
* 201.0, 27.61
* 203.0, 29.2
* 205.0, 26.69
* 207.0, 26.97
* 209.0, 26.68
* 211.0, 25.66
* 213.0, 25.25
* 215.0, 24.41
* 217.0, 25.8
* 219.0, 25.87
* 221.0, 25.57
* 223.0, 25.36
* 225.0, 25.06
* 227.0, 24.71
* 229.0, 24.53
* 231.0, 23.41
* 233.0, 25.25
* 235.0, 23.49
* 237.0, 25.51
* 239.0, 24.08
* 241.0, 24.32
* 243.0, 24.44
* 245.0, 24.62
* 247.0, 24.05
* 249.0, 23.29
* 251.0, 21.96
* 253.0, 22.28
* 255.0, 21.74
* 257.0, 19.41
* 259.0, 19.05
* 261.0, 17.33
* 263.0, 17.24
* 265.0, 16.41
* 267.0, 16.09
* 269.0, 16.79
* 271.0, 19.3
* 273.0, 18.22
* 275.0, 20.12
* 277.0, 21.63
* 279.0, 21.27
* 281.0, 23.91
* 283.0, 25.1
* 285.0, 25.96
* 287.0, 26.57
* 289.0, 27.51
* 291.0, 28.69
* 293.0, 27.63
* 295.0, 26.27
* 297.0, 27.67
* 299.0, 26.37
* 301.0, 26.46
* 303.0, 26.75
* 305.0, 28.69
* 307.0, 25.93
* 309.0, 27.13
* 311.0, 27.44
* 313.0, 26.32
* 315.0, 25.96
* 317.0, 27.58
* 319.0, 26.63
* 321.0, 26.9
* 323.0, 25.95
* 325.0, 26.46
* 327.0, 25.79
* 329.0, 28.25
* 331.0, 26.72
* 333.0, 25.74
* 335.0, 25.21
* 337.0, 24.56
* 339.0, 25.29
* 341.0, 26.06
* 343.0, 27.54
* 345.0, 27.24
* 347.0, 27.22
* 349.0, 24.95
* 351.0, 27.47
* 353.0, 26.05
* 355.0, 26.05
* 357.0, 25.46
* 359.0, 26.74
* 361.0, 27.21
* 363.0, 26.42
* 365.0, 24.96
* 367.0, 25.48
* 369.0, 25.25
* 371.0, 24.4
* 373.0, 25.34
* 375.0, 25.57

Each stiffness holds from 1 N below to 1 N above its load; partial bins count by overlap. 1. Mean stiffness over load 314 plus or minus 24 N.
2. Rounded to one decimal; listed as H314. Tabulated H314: 26.7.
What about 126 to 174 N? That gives 26.7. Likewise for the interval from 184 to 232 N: 26.4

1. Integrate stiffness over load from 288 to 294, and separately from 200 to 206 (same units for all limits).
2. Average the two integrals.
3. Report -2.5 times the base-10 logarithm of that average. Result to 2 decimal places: -5.56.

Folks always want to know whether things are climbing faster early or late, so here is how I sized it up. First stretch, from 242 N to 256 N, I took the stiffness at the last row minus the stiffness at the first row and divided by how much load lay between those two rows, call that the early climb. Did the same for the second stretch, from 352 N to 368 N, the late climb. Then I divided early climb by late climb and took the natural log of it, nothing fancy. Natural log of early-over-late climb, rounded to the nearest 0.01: 1.71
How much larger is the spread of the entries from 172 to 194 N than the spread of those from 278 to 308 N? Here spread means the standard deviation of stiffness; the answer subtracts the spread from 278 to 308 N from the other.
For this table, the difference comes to -1.1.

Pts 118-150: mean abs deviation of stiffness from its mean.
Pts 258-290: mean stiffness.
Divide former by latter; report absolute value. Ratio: 0.034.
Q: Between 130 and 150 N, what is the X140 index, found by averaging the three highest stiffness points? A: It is 27.2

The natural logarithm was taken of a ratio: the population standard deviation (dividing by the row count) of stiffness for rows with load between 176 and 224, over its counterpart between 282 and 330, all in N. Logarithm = 0.2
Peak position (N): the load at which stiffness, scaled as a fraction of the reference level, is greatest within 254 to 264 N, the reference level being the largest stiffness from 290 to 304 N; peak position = 255.0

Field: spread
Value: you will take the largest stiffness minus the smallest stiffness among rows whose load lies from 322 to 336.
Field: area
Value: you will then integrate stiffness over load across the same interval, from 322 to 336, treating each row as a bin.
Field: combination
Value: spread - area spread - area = -365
